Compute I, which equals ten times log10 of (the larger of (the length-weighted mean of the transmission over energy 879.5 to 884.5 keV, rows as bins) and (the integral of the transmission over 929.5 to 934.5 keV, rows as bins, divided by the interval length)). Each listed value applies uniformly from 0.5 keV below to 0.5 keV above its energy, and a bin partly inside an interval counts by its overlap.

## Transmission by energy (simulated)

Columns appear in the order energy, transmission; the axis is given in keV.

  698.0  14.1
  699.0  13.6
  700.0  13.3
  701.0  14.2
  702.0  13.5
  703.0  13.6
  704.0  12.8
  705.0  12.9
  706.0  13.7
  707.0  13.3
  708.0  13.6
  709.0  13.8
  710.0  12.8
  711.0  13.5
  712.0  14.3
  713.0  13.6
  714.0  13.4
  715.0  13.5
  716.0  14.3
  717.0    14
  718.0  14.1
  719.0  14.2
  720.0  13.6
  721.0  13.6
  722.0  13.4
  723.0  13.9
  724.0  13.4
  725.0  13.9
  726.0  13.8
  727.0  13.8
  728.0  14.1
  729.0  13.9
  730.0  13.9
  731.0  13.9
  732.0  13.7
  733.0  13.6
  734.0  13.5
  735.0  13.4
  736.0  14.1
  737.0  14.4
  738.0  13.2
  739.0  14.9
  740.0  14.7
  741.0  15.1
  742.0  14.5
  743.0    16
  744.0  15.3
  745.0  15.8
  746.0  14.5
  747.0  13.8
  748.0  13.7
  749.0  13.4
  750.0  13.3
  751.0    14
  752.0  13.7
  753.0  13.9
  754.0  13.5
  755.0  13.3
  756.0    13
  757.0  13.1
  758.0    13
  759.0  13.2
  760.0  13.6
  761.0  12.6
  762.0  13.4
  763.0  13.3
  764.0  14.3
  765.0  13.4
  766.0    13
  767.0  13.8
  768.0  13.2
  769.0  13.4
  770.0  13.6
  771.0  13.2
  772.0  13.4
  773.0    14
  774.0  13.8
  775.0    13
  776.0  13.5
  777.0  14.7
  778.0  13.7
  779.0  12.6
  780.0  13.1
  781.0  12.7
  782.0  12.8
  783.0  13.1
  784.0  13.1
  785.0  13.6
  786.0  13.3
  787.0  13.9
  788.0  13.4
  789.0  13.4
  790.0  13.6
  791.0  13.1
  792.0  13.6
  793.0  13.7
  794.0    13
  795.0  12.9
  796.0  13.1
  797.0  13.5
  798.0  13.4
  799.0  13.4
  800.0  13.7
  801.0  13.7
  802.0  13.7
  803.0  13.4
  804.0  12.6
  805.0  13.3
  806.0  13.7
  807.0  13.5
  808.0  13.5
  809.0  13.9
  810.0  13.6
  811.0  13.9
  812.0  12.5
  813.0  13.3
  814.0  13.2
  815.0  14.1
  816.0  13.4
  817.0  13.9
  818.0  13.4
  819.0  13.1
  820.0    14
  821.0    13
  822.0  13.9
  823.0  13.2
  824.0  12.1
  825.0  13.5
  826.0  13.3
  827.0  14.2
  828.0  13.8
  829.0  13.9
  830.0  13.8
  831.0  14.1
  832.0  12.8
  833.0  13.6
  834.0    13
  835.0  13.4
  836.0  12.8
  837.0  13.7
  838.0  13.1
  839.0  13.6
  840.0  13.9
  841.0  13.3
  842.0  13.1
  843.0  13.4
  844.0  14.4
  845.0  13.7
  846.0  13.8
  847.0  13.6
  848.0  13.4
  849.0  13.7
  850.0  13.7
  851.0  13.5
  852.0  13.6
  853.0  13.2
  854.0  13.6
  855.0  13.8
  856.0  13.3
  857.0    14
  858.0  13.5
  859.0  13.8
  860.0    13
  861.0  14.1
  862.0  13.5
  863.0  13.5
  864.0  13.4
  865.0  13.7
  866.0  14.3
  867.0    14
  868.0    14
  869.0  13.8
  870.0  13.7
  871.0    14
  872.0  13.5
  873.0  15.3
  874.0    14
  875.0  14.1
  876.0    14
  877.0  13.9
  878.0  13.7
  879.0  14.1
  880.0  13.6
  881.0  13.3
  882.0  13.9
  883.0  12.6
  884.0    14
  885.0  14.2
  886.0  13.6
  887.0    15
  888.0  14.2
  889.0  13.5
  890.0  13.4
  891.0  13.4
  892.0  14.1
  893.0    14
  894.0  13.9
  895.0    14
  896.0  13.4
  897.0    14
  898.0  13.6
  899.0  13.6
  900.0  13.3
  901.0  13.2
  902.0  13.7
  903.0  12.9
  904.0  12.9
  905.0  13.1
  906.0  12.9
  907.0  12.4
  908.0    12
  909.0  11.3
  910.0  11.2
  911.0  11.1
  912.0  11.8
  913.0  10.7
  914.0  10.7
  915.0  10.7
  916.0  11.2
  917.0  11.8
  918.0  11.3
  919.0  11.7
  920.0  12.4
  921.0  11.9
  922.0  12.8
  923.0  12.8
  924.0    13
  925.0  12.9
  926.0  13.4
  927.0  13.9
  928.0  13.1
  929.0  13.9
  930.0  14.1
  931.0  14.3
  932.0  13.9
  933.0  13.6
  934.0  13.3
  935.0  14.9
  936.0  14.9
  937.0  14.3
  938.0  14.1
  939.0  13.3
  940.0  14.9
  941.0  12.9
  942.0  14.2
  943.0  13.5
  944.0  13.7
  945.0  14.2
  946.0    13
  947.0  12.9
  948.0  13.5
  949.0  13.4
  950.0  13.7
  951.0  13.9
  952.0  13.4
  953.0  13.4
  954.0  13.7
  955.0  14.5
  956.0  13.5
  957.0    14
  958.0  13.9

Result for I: 11.4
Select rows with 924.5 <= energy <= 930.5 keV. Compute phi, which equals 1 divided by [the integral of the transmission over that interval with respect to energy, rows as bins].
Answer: 0.012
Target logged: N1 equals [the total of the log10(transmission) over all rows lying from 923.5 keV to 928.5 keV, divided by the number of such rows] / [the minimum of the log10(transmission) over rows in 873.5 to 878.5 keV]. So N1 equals 0.99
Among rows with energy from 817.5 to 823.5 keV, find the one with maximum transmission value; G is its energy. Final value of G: 820.0 keV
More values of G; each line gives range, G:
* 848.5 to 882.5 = 873.0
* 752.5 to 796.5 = 777.0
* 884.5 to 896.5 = 887.0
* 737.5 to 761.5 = 743.0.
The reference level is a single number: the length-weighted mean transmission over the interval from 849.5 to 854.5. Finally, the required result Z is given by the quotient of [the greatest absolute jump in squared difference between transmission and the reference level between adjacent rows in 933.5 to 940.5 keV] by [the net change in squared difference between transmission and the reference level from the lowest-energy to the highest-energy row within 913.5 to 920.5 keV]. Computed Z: -0.3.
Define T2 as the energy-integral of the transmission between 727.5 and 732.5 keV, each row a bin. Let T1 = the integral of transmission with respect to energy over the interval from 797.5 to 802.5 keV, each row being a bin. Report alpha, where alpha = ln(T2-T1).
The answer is 0.5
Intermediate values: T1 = 67.9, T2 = 69.5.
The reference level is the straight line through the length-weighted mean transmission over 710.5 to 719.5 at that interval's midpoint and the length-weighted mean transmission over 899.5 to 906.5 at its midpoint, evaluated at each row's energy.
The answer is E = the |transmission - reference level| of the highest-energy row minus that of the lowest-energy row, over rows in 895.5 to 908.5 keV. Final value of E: 0.9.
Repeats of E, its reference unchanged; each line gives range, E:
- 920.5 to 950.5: -0.4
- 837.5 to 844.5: 0.7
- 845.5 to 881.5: -0.4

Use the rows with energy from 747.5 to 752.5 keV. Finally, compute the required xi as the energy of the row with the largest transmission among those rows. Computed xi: 751.0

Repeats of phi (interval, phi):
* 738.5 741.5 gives 0.022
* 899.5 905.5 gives 0.013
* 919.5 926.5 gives 0.011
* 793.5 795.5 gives 0.039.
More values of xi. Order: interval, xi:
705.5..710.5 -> 709.0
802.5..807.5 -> 806.0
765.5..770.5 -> 767.0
